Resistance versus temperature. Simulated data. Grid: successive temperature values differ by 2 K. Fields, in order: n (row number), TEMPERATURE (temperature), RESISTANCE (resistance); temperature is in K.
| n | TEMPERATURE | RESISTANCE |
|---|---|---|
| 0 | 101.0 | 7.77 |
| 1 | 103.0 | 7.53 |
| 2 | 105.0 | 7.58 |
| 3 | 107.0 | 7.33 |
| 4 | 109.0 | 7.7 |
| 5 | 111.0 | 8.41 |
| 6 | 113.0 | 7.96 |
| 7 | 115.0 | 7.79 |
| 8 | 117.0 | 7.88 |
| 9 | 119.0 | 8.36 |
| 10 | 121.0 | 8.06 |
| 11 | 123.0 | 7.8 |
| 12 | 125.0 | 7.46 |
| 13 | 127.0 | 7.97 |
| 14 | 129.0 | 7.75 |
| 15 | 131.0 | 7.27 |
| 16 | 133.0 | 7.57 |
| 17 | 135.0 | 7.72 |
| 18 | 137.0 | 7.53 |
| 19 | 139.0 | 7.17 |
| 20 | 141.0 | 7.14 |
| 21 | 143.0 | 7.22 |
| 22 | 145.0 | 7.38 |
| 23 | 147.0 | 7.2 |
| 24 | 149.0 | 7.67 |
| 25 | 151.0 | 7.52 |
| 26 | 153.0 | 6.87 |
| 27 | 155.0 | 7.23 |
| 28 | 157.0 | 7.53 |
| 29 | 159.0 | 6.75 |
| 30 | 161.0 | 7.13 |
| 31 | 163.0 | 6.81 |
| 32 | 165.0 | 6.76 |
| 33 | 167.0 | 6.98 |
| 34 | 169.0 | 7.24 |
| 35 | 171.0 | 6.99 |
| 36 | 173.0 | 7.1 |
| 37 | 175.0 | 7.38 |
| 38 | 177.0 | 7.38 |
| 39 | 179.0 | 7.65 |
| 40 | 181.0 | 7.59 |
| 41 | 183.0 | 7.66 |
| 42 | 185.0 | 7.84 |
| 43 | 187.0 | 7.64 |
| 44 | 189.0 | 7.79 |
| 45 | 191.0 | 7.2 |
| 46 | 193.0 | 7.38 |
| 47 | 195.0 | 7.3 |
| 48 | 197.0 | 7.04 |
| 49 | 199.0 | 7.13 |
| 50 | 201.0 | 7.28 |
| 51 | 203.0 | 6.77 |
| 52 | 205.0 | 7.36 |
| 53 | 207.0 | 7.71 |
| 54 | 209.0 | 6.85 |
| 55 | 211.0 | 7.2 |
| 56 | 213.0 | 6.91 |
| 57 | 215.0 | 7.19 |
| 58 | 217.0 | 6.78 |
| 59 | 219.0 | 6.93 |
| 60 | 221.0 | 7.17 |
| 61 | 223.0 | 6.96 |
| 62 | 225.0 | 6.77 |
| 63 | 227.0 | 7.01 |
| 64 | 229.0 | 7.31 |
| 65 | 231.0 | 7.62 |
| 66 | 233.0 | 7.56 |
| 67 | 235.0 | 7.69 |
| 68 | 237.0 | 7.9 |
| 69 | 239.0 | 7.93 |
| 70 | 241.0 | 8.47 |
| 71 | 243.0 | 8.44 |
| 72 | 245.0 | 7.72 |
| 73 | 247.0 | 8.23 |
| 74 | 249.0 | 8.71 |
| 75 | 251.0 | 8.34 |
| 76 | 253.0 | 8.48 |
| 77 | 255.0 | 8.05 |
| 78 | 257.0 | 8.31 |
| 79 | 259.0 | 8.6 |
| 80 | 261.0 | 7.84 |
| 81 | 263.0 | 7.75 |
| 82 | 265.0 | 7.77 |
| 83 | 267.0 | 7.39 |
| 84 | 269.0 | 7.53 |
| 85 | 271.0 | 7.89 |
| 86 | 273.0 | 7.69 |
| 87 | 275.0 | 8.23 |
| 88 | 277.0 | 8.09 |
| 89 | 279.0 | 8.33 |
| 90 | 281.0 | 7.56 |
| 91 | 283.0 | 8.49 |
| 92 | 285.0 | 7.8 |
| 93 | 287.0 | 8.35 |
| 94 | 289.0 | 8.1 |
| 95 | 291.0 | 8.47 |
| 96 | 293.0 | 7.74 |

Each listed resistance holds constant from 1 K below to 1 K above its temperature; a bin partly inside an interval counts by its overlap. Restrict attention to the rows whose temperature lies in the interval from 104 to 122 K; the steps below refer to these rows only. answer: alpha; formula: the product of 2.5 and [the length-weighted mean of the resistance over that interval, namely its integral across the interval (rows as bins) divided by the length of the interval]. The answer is 19.7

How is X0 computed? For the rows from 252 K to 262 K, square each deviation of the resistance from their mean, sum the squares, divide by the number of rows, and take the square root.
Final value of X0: 0.278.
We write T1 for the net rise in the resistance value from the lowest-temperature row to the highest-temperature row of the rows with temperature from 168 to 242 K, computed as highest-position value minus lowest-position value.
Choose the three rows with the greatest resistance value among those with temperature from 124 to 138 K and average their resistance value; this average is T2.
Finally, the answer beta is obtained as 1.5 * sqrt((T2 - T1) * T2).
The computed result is 10.8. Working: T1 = 1.2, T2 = 7.81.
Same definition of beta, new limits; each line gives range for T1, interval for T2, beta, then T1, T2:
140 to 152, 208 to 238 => 11.3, 0.4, 7.74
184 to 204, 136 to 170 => 12.1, -1.1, 7.58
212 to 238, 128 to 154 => 10.8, 1.0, 7.71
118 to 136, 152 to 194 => 12.1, -0.6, 7.76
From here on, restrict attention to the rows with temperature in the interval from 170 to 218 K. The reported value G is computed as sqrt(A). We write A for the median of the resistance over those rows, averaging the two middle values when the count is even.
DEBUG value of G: 2.70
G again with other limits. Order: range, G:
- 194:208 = 2.70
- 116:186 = 2.72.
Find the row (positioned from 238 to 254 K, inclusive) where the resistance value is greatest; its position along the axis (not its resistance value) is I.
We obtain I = 249.0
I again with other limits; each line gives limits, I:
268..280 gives 279.0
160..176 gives 175.0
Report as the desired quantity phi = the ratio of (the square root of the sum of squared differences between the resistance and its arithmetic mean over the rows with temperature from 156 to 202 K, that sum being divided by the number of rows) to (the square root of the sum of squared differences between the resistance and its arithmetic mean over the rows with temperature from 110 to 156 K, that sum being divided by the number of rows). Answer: 0.8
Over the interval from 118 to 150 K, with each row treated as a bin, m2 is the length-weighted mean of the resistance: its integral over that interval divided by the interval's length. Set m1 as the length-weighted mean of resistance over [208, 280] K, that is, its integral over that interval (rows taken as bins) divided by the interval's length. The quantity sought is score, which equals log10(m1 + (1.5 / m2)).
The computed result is 0.898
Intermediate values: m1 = 7.71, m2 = 7.6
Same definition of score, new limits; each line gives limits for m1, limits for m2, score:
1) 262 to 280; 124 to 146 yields 0.906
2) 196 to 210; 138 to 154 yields 0.867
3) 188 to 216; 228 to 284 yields 0.870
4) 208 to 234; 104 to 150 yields 0.863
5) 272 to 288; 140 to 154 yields 0.918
